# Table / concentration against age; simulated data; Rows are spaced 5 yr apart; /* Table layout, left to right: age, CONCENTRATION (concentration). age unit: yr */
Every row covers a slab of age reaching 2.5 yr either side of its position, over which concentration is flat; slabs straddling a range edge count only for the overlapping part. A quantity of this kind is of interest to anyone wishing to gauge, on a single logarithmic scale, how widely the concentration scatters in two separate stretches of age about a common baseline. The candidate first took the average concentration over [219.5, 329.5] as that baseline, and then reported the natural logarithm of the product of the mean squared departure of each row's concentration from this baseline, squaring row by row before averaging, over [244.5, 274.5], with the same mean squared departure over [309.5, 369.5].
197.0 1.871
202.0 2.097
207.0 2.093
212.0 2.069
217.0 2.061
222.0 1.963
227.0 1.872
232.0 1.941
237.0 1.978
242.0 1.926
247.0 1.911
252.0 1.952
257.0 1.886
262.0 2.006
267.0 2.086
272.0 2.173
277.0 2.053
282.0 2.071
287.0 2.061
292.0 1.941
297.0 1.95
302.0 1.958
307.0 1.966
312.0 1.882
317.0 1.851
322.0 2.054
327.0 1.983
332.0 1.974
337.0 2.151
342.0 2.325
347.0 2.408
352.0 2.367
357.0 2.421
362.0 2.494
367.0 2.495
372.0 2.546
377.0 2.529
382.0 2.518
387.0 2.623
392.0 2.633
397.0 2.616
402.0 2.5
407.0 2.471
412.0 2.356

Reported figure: -6.8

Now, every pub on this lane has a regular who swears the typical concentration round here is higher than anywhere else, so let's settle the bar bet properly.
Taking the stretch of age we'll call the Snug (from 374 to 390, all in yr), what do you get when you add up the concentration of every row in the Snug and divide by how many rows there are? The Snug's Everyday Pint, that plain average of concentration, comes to 2.56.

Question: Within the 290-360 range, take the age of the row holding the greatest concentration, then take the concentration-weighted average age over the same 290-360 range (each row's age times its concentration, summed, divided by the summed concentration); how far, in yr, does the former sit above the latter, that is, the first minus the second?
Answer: 30.9 yr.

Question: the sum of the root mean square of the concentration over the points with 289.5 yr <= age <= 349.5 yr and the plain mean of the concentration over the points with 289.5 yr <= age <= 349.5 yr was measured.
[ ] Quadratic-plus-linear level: 4.08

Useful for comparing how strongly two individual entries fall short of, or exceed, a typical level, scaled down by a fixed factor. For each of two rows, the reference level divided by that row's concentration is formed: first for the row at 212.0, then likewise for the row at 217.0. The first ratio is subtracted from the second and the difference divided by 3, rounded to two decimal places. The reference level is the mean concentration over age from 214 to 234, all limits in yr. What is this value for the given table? 0.00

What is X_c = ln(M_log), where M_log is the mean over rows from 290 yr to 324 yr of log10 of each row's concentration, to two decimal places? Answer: -1.24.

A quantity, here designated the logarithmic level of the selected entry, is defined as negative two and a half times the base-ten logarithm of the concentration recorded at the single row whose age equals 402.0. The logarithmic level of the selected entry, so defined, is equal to -0.99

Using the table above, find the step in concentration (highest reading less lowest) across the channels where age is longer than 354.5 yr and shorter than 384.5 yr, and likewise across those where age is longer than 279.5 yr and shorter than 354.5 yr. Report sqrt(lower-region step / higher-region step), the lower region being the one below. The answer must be 2.11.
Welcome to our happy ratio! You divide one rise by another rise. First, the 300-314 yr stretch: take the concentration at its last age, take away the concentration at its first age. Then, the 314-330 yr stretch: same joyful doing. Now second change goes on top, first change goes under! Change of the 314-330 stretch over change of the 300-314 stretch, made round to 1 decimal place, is -1.7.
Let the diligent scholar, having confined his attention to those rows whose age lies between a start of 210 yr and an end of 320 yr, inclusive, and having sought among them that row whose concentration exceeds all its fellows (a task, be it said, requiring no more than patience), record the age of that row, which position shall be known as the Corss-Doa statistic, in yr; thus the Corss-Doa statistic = 272.0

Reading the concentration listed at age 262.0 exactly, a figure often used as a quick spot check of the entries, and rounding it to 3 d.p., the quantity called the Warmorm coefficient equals 2.006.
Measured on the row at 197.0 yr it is 1.871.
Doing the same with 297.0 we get 1.950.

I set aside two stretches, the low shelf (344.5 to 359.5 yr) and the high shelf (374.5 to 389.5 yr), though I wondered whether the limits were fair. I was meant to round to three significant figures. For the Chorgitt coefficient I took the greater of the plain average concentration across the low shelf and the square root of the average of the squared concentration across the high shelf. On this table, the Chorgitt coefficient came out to 2.56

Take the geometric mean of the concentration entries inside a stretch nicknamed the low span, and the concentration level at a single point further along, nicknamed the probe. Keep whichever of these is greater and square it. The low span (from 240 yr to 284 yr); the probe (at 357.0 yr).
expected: 5.9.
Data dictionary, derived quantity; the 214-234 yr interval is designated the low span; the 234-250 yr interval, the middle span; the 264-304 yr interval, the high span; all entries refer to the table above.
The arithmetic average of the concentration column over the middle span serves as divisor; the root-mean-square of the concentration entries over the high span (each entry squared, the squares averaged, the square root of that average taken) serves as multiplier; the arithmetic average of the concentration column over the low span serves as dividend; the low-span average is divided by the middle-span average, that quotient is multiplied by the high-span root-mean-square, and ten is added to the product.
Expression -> 12.1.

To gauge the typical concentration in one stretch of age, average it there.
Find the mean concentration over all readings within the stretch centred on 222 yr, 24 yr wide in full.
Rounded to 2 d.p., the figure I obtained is 1.98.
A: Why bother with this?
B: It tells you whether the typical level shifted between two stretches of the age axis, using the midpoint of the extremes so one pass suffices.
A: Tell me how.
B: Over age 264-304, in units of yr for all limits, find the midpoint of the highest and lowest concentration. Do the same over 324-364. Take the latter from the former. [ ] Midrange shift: -0.18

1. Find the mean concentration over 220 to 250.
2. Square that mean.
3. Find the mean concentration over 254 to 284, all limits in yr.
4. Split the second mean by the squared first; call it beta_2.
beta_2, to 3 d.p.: 0.548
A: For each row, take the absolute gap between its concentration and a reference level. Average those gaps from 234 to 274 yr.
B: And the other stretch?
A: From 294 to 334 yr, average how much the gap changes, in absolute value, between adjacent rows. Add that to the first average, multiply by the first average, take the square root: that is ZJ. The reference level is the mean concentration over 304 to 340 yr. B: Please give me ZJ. 0.088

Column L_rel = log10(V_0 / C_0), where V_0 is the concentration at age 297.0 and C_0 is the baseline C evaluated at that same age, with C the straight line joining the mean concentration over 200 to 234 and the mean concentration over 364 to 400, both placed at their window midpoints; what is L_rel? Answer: -0.068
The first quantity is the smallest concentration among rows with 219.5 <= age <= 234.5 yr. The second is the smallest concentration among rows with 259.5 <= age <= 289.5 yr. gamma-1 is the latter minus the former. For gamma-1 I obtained 0.13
